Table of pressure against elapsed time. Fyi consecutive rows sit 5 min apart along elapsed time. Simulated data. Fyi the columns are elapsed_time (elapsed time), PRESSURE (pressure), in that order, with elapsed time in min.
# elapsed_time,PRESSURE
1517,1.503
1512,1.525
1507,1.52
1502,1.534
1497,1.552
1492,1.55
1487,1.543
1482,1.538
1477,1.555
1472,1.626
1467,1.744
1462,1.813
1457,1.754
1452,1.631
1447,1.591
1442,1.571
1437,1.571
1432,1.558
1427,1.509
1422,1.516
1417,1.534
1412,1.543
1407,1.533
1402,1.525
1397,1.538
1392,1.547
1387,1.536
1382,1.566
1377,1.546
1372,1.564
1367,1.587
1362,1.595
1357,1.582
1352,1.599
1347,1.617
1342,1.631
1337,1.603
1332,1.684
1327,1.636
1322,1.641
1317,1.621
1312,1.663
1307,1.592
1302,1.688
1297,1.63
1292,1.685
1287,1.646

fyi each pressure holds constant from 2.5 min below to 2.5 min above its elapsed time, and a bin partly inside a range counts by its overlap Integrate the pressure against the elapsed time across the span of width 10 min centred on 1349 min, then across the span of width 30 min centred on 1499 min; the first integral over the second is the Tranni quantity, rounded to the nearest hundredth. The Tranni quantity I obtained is 0.35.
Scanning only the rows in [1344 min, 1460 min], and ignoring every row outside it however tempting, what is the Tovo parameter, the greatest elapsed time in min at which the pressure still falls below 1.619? 1447 min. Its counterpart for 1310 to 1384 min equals 1382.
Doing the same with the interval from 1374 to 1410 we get 1407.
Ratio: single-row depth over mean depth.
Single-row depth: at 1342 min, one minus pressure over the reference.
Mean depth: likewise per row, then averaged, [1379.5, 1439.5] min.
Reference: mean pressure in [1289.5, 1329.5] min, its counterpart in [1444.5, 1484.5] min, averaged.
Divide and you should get 0.18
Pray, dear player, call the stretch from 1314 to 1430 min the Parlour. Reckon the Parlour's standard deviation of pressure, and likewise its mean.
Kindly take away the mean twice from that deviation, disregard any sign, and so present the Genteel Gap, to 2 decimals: 3.11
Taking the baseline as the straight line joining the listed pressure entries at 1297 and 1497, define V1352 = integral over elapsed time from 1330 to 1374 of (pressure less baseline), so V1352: -0.1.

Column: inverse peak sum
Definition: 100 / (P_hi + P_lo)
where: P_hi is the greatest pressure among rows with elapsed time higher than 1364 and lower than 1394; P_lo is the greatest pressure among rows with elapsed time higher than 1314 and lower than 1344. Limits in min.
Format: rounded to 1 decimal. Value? 30.6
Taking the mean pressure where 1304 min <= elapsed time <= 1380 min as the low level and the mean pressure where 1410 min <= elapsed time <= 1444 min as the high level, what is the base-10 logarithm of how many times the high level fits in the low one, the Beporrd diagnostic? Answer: 0.019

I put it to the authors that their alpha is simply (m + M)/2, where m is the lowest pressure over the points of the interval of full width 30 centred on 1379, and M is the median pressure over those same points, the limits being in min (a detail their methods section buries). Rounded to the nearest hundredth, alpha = 1.55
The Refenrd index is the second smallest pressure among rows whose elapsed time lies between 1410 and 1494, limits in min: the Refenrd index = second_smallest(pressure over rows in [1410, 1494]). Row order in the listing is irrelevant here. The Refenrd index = 1.516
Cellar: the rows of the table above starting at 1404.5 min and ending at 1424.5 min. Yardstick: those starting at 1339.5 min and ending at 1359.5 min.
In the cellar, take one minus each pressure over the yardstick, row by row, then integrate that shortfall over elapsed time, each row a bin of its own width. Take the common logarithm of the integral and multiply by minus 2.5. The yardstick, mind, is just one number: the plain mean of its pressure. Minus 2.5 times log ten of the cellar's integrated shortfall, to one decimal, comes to 0.1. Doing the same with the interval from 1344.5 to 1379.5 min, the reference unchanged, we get 0.8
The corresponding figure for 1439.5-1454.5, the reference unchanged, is 2.6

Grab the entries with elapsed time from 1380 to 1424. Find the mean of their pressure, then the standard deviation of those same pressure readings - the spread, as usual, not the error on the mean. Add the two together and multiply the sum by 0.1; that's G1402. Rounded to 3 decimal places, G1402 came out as 0.155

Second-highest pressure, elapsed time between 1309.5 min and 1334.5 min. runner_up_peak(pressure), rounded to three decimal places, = 1.663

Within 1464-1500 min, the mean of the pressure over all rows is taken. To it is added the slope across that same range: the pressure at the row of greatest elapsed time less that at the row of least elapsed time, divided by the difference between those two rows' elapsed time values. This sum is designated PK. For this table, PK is 1.58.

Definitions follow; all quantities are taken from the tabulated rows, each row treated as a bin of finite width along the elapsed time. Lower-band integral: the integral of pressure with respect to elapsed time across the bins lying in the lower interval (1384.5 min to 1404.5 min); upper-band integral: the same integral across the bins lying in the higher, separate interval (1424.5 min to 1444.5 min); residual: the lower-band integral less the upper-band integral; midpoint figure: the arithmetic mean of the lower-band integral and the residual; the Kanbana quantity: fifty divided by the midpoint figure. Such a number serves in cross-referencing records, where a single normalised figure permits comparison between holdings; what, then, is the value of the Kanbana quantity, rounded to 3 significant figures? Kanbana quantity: 3.29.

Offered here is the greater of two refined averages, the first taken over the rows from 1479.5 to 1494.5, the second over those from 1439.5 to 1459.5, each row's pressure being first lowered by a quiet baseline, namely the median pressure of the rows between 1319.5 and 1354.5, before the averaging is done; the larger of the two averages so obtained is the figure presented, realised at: 0.006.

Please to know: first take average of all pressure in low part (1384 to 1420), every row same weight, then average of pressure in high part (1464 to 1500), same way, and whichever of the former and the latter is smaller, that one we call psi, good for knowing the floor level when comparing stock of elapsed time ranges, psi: 1.54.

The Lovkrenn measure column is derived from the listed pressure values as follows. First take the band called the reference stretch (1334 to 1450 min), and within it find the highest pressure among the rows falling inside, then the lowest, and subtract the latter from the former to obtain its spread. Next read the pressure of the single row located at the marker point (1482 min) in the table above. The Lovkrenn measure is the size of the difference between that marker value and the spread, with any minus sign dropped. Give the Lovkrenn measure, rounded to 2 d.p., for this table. 1.42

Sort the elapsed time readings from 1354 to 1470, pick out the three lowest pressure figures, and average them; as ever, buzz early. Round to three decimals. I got 1.517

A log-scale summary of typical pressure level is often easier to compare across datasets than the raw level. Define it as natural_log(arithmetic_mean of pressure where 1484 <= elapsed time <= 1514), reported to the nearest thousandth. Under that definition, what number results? 0.430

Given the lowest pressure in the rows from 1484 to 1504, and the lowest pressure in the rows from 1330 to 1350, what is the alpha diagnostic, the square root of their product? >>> 1.57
